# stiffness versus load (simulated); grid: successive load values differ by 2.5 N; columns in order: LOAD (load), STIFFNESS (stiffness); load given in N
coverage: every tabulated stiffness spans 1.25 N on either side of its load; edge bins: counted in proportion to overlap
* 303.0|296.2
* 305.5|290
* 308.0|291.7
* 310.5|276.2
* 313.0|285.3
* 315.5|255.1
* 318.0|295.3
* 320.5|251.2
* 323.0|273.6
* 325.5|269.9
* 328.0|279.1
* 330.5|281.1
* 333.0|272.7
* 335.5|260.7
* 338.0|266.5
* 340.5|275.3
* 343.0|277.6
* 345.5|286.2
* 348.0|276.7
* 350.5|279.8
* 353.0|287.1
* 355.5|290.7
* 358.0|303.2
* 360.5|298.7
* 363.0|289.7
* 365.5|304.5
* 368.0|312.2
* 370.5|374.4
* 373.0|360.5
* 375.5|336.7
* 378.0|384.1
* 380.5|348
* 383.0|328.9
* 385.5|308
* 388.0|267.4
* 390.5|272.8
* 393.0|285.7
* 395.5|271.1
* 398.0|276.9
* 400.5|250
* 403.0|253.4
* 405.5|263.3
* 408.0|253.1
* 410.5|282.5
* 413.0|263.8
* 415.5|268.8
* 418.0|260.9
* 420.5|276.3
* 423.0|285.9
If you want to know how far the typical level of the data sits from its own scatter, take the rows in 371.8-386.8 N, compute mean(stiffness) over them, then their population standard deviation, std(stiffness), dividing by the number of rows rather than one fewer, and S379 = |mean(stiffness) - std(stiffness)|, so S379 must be 320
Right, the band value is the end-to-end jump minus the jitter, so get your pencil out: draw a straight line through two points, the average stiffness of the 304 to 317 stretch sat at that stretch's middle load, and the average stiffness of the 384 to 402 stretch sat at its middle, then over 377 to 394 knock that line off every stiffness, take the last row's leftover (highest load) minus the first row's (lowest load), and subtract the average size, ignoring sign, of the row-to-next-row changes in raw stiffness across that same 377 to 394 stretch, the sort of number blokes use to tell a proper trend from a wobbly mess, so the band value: -120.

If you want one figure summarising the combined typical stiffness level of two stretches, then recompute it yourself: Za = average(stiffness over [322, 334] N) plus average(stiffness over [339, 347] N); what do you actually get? 555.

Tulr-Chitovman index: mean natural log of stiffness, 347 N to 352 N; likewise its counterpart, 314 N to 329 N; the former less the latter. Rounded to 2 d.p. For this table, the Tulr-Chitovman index 0.03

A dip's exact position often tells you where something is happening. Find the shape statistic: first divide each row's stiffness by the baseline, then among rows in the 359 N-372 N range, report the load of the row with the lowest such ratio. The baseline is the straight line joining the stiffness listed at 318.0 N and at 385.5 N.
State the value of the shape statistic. 363.0 N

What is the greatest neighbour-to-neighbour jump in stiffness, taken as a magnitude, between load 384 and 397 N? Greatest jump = 41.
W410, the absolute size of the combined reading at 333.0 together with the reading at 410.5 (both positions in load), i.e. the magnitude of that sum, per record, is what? 555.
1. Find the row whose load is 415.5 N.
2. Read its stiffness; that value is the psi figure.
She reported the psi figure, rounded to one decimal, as 268.8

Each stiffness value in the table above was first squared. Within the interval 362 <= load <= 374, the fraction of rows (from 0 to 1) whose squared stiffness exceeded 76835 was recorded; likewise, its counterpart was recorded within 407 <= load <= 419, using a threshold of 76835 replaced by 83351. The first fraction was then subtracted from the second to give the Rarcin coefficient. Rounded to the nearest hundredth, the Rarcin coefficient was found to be -1.00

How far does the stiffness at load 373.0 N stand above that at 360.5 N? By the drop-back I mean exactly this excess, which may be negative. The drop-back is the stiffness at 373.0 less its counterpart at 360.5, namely 62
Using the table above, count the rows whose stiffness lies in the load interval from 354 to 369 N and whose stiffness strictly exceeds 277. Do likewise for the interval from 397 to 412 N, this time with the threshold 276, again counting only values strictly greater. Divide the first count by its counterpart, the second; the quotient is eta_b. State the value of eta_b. 3.0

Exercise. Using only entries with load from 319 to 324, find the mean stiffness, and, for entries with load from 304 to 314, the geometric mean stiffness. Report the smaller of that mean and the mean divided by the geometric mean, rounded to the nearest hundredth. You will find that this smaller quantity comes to 0.92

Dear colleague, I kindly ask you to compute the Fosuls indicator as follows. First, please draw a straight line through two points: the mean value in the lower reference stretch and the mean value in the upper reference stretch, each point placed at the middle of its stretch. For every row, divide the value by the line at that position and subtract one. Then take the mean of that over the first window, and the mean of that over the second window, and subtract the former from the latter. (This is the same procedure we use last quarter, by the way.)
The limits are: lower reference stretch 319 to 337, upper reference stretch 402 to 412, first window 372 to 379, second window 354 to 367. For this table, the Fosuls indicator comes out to -0.24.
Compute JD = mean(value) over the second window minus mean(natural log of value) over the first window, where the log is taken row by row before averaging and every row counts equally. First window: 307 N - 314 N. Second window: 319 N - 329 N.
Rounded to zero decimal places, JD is 263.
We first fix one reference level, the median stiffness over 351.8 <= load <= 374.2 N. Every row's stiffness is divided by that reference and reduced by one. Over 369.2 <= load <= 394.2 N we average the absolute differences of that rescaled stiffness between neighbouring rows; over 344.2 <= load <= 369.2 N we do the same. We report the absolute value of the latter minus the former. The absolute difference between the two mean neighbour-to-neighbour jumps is 0.054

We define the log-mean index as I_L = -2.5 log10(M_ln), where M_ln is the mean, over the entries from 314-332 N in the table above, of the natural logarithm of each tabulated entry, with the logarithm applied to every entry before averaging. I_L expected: -1.87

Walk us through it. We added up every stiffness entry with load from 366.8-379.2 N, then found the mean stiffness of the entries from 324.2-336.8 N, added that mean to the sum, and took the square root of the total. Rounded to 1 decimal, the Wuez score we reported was 45.2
